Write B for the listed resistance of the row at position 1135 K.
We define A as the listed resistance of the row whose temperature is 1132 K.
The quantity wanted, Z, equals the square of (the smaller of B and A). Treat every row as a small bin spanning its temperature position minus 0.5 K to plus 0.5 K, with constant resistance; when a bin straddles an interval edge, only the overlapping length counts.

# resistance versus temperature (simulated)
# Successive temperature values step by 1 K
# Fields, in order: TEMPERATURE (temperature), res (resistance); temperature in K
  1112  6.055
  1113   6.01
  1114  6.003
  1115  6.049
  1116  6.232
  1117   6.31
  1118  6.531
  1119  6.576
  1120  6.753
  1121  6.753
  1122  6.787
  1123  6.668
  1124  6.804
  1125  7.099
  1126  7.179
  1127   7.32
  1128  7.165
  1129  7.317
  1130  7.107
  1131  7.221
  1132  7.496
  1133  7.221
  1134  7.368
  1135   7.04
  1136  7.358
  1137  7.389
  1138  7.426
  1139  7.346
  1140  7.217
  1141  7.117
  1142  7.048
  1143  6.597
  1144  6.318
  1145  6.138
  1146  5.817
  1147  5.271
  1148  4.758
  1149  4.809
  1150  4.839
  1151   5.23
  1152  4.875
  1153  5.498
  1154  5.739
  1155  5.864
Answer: 50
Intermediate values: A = 7.496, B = 7.04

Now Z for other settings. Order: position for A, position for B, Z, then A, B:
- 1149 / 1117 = 23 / 4.809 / 6.31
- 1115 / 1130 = 37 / 6.049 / 7.107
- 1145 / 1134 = 38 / 6.138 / 7.368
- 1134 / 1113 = 36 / 7.368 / 6.01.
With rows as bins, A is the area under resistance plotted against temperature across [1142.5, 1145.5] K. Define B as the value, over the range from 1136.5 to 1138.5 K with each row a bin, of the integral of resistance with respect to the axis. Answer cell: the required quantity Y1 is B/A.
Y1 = 0.78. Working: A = 19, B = 15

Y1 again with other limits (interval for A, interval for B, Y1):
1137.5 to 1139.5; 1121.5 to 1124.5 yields 1.37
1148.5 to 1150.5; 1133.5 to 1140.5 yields 5.30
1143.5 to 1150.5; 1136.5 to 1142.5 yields 1.15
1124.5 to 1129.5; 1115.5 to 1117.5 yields 0.35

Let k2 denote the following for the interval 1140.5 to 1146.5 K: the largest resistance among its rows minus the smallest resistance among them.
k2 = 1.3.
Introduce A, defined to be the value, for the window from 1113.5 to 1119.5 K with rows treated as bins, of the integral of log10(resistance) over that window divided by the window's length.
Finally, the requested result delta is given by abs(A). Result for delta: 0.798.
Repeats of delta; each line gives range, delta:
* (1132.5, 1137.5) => 0.862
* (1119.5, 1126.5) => 0.836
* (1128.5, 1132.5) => 0.862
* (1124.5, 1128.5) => 0.857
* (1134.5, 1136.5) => 0.857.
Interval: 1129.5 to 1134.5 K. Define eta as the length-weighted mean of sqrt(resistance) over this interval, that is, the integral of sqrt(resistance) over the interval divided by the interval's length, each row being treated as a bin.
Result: 2.70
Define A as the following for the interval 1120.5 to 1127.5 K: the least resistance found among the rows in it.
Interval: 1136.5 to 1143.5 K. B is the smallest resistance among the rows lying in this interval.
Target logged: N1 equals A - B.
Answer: 0.1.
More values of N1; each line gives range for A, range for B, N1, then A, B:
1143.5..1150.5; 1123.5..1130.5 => -2.0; 4.758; 6.804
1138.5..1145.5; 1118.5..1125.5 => -0.4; 6.138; 6.576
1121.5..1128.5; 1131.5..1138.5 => -0.4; 6.668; 7.04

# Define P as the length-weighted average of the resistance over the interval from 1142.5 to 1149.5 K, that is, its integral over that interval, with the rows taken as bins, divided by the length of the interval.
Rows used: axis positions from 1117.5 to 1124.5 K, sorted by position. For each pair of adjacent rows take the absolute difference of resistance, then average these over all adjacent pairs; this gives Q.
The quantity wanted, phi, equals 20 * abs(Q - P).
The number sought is 112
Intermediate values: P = 5.67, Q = 0.09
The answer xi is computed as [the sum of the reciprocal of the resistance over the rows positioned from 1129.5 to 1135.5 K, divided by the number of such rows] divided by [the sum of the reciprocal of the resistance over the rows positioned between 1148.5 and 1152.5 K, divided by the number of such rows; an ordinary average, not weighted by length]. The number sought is 0.7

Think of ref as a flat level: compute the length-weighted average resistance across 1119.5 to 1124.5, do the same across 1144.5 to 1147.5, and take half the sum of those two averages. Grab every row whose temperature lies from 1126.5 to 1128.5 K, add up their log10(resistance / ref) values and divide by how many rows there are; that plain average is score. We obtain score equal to 0.064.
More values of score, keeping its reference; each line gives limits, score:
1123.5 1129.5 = 0.058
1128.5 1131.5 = 0.062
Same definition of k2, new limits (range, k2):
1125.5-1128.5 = 0.2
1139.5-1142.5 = 0.2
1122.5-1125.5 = 0.4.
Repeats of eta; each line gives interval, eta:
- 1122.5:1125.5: 2.62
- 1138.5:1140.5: 2.70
